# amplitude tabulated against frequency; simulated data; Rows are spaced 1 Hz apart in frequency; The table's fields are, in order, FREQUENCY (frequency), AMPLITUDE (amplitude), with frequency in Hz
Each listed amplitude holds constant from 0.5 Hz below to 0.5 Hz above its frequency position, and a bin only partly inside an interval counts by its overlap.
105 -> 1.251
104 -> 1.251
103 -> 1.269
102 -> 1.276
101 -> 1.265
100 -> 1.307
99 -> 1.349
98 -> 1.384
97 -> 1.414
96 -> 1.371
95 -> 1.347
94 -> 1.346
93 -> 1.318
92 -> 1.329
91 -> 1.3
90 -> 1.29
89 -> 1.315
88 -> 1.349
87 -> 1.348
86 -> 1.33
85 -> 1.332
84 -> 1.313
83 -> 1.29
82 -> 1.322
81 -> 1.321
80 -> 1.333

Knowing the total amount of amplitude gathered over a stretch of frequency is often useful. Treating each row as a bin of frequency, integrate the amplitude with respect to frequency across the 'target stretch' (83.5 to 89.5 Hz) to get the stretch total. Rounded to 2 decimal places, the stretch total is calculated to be 7.99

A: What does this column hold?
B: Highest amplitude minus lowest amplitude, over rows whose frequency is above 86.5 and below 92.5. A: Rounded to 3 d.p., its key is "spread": 0.059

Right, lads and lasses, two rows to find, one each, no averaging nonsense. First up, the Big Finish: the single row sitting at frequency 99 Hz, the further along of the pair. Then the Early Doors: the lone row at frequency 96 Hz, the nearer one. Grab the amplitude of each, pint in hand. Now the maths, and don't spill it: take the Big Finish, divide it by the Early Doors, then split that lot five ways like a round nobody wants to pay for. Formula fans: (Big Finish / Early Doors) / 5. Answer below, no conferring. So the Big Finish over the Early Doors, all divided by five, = 0.197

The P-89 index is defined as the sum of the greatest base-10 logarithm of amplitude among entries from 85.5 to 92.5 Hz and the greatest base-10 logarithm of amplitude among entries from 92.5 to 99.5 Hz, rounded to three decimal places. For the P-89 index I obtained 0.280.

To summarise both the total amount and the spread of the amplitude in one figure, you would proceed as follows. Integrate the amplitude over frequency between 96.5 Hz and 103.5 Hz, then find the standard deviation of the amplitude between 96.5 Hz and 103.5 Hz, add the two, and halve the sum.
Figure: 4.7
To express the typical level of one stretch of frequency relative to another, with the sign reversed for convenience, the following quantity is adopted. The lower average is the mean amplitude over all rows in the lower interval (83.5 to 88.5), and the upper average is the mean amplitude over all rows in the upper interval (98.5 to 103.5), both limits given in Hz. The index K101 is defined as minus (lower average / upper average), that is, -1.03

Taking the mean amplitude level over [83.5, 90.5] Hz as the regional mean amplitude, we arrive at 1.325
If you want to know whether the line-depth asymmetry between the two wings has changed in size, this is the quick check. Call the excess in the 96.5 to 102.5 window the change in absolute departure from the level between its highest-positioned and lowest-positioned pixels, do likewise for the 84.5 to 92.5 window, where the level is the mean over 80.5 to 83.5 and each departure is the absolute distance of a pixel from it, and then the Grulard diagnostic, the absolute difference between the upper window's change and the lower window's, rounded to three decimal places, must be 0.065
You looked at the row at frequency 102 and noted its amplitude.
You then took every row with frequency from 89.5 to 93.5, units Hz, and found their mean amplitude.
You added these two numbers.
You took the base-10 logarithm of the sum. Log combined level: 0.413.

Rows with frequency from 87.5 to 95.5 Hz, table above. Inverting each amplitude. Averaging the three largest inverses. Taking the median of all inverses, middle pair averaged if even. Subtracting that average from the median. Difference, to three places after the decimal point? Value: -0.013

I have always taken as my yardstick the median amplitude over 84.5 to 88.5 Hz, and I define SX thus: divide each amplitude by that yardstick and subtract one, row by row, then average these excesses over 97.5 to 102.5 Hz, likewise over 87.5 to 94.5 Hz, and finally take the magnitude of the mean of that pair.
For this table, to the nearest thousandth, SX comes 0.016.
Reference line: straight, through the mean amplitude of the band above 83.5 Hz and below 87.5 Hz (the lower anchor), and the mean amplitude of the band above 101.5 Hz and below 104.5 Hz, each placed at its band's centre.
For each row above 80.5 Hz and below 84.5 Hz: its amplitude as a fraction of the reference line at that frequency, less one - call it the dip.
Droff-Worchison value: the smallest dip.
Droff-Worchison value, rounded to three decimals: -0.037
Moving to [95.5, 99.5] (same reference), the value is 0.054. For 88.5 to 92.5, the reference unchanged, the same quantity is -0.018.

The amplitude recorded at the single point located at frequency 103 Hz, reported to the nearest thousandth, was 1.269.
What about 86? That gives 1.330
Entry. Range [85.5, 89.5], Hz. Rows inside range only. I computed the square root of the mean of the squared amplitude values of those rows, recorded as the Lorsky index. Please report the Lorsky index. 1.34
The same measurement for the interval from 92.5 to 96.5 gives 1.35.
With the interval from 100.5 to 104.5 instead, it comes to 1.27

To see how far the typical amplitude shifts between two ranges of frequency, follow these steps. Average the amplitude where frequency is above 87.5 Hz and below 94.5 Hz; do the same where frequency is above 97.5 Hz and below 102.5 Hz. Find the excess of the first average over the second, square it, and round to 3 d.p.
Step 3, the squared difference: 0.000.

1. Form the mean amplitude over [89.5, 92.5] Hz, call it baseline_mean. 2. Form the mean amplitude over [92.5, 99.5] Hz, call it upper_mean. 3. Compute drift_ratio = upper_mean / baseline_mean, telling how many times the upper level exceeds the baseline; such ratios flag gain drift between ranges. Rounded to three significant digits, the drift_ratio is 1.04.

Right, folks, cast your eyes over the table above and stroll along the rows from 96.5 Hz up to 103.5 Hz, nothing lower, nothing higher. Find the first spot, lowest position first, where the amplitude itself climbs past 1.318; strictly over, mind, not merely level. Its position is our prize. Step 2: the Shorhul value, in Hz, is 97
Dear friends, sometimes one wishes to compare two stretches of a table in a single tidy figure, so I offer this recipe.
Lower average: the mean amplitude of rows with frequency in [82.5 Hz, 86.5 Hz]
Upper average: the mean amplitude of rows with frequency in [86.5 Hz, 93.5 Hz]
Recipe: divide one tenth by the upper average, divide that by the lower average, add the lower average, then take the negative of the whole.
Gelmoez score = -1.37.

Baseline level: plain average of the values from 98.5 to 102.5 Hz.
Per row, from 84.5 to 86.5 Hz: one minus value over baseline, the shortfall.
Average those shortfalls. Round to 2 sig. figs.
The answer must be -0.024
